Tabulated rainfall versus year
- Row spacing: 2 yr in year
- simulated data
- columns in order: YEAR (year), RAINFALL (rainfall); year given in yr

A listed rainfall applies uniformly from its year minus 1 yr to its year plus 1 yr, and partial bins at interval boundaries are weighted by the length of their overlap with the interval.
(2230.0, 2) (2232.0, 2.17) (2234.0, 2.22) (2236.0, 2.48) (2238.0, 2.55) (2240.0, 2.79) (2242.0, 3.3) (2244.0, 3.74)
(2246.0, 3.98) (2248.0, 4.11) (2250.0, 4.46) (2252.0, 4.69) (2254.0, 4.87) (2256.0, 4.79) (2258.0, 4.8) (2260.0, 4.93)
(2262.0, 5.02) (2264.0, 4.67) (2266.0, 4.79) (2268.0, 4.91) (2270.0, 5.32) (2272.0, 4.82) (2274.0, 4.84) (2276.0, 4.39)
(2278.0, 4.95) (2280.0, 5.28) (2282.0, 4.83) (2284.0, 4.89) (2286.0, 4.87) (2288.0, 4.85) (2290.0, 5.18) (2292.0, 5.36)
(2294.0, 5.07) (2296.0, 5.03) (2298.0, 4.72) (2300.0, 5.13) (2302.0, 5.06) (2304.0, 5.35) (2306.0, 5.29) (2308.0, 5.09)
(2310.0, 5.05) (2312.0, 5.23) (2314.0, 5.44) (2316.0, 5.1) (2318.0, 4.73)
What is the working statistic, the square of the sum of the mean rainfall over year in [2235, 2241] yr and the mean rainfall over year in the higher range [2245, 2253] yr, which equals 48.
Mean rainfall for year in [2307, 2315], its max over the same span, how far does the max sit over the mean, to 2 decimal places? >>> 0.24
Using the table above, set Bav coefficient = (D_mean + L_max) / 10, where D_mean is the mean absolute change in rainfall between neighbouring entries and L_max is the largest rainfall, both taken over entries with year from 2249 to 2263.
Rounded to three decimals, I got 0.514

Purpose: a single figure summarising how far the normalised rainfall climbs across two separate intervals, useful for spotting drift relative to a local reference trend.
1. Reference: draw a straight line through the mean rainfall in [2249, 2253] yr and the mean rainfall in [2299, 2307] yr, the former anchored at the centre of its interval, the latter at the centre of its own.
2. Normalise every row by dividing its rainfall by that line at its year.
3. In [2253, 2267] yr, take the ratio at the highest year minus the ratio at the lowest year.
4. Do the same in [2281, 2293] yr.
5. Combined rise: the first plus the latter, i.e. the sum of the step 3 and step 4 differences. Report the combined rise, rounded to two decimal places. 0.03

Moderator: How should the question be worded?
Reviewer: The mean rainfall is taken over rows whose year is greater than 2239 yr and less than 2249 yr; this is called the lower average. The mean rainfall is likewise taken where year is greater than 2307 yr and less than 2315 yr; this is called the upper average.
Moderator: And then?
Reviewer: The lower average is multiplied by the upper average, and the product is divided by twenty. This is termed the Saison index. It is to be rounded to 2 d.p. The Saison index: 0.93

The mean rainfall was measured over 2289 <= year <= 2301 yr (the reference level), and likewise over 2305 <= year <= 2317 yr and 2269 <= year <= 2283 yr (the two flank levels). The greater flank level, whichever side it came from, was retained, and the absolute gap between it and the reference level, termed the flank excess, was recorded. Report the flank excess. 0.12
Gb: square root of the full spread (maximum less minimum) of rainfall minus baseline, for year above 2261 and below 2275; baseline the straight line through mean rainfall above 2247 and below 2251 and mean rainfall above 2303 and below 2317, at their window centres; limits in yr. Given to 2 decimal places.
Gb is 0.75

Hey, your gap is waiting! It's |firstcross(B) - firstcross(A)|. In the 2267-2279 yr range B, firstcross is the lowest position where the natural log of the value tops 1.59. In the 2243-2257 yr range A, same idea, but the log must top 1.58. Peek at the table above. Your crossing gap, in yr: 14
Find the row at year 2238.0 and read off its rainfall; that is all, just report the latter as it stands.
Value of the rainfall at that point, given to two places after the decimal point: 2.55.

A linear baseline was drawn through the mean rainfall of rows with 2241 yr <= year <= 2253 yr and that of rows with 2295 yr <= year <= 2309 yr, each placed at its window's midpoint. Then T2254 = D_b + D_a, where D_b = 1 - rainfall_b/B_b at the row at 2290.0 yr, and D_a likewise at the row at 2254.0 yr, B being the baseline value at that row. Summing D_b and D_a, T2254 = -0.23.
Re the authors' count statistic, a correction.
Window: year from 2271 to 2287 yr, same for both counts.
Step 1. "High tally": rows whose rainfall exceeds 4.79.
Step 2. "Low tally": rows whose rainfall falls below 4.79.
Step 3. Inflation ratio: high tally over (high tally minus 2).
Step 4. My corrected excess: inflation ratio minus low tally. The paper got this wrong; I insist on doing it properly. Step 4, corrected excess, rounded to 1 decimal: 0.4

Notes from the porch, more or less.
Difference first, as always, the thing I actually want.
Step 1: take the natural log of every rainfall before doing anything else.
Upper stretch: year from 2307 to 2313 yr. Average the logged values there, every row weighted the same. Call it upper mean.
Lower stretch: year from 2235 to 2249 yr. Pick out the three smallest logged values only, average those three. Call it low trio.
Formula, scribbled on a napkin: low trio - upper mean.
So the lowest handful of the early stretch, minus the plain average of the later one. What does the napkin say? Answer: -0.68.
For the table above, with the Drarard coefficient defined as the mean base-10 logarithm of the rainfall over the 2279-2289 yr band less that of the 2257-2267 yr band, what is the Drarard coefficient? 0.01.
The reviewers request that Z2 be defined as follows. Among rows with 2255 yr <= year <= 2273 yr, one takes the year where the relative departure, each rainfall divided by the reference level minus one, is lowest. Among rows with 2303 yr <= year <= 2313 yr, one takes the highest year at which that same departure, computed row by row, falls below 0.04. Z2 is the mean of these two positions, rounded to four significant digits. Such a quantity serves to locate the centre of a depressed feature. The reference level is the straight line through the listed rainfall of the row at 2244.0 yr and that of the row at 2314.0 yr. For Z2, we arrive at 2292 yr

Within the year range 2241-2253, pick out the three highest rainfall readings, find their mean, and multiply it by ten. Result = 44.2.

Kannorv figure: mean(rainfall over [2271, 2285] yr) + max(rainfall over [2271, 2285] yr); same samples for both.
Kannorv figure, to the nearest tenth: 10.1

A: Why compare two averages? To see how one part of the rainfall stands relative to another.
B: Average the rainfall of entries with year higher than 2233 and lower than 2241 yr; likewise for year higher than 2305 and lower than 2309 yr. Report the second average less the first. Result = 2.7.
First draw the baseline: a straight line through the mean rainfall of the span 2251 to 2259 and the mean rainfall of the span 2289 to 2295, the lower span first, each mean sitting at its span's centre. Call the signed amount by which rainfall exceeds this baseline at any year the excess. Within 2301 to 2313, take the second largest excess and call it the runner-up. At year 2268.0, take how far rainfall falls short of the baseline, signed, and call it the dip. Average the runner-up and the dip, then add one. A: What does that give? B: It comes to 1.0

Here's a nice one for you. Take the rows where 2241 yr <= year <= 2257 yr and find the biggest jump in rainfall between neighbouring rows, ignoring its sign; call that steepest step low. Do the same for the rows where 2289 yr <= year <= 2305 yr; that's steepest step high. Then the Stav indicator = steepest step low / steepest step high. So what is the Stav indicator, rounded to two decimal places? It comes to 1.07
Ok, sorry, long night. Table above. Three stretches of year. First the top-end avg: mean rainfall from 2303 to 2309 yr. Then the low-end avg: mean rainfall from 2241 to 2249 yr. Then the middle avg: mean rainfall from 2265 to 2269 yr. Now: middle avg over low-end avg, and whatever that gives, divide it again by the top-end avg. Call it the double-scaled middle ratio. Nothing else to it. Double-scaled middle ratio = 0.245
